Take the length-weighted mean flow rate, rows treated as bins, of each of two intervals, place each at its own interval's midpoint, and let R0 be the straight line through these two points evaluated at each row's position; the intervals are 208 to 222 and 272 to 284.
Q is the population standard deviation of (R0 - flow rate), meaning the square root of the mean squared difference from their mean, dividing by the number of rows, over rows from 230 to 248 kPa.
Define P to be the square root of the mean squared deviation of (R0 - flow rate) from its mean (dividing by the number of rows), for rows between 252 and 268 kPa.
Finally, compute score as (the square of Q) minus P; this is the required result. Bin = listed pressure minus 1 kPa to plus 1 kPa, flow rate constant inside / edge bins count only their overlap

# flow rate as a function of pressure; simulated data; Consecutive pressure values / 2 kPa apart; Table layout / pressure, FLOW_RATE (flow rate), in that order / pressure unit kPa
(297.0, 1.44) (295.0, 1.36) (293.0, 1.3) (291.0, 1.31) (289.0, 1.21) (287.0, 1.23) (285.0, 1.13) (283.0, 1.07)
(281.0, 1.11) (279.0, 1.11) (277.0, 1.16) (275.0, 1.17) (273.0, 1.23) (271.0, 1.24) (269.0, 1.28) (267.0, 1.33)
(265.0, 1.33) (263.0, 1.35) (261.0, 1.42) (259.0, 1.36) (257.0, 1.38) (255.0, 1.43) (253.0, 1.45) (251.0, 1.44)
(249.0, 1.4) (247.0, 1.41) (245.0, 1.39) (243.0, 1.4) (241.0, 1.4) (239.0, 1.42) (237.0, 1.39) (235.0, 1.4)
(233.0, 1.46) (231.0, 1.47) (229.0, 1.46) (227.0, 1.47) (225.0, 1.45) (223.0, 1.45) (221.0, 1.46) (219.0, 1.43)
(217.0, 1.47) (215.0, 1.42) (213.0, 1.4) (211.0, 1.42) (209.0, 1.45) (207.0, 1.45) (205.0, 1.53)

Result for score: -0.027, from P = 0.028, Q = 0.021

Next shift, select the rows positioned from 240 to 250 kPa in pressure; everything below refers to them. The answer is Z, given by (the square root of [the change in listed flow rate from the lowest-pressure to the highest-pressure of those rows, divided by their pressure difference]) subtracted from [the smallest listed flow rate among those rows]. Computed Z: 1.39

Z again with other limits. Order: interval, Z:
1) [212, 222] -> 1.31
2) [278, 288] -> 0.95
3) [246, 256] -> 1.35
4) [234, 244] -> 1.39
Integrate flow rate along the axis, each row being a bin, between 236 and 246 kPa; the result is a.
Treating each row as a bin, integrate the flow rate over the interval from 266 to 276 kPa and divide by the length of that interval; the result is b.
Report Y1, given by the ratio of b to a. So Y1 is 0.089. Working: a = 14.0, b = 1.25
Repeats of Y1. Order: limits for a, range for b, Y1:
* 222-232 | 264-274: 0.088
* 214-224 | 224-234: 0.101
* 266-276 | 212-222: 0.115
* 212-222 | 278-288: 0.079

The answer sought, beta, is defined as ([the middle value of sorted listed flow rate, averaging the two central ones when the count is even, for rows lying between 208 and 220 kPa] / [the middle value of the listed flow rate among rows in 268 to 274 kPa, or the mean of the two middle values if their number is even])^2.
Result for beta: 1.3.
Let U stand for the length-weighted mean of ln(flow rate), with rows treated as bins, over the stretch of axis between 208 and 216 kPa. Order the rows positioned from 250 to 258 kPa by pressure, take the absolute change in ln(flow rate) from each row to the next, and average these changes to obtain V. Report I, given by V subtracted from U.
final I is 0.33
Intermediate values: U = 0.35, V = 0.019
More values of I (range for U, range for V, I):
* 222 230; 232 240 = 0.35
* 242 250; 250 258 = 0.32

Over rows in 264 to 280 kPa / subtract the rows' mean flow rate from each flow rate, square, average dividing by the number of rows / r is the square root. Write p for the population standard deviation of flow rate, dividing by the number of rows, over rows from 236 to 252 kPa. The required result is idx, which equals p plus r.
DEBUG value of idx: 0.091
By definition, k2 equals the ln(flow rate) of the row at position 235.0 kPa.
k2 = 0.34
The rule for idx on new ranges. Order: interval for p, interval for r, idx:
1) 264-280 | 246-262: 0.104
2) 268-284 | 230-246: 0.098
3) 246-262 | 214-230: 0.045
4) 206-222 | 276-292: 0.096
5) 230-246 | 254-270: 0.076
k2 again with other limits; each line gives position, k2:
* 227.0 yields 0.39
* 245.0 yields 0.33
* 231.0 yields 0.39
